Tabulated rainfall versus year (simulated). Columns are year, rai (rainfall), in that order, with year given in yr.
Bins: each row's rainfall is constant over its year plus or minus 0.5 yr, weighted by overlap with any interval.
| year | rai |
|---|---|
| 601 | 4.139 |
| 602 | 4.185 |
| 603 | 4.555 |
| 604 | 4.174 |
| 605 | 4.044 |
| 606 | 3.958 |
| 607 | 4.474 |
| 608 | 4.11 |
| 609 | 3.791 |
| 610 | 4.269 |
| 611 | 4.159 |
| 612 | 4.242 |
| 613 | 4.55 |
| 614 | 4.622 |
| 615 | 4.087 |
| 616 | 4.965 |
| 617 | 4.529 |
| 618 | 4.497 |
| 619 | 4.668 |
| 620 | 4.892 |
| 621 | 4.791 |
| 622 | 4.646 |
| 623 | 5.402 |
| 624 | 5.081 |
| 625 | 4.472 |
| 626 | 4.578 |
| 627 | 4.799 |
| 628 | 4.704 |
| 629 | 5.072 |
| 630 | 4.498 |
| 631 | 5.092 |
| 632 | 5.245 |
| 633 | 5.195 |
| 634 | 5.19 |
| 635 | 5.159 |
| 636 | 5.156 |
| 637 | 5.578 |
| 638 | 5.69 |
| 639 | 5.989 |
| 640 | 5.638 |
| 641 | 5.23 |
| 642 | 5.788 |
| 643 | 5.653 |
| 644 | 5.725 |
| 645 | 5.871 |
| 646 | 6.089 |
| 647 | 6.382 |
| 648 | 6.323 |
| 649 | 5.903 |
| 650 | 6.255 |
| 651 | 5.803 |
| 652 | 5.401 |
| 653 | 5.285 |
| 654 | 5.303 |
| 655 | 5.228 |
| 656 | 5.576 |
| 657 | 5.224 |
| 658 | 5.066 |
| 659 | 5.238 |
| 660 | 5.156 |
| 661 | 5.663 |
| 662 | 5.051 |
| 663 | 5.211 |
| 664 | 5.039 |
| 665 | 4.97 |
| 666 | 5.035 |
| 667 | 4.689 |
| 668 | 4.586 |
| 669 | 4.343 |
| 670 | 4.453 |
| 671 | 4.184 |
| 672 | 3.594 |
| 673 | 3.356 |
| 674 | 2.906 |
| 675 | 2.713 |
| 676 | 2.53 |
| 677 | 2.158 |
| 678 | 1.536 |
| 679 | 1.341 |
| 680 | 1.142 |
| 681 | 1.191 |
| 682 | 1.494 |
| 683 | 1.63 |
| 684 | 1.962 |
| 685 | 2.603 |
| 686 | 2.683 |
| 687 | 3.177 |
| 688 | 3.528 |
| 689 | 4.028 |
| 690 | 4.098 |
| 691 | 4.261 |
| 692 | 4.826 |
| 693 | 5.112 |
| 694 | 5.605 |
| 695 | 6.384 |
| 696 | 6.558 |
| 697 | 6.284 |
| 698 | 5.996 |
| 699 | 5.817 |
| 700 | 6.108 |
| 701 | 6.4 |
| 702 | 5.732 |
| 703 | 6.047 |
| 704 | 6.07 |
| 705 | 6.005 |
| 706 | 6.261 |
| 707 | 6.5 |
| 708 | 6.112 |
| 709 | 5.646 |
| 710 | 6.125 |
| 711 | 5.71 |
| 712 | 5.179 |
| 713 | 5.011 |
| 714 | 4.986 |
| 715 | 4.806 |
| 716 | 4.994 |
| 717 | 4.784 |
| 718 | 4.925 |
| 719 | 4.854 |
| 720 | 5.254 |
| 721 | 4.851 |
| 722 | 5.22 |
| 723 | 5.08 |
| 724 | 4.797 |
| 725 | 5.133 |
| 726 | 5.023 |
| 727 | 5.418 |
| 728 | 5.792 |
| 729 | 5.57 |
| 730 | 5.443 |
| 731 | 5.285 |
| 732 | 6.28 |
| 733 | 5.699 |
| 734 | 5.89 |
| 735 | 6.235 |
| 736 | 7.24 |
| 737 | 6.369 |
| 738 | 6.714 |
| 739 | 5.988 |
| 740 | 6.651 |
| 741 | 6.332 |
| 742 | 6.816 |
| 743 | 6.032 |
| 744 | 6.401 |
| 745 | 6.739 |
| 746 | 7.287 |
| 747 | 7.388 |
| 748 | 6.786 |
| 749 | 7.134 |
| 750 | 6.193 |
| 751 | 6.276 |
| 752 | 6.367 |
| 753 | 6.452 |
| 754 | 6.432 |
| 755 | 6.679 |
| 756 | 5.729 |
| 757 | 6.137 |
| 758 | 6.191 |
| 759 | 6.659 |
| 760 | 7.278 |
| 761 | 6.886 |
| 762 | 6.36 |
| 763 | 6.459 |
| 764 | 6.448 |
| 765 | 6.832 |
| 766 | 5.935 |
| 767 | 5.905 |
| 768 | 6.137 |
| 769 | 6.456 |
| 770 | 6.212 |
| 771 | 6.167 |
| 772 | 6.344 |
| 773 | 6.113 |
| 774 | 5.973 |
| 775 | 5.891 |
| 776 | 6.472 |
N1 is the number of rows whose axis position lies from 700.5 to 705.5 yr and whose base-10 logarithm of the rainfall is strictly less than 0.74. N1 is 0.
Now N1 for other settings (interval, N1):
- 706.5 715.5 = 4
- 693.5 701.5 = 0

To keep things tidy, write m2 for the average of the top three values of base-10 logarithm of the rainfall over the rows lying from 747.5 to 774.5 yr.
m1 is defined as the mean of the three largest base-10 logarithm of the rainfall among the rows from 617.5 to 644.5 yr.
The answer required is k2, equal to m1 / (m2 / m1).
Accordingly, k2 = 0.69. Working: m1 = 0.77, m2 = 0.85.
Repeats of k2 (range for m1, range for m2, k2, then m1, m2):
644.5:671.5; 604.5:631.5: 0.90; 0.80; 0.72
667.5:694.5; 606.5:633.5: 0.70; 0.71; 0.72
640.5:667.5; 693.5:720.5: 0.79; 0.80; 0.81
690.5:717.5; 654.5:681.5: 0.89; 0.81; 0.74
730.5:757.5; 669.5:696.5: 0.94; 0.86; 0.79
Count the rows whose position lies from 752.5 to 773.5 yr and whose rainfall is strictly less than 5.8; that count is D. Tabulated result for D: 1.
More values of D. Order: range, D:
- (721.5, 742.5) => 11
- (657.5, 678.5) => 21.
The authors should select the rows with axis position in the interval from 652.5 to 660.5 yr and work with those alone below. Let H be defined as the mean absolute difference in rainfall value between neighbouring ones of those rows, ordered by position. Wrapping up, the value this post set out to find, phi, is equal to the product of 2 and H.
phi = 0.34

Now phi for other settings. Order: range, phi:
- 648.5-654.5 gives 0.54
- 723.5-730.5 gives 0.52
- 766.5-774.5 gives 0.40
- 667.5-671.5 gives 0.41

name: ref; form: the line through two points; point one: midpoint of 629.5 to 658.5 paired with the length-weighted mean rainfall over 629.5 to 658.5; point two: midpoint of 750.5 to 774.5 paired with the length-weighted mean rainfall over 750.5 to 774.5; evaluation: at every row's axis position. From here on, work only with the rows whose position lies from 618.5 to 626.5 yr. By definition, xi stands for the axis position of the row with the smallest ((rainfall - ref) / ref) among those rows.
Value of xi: 625 yr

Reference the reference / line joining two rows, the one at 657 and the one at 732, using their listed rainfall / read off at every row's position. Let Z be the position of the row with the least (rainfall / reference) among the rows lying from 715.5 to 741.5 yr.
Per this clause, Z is 724 yr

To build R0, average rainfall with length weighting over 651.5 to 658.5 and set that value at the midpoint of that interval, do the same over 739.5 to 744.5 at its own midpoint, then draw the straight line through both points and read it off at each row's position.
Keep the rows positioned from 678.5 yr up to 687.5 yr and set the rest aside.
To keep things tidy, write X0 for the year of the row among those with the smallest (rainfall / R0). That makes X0 680 yr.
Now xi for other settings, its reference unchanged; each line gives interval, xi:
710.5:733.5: 724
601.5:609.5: 609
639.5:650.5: 641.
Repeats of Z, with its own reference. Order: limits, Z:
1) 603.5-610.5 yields 609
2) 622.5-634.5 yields 630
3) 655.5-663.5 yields 662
